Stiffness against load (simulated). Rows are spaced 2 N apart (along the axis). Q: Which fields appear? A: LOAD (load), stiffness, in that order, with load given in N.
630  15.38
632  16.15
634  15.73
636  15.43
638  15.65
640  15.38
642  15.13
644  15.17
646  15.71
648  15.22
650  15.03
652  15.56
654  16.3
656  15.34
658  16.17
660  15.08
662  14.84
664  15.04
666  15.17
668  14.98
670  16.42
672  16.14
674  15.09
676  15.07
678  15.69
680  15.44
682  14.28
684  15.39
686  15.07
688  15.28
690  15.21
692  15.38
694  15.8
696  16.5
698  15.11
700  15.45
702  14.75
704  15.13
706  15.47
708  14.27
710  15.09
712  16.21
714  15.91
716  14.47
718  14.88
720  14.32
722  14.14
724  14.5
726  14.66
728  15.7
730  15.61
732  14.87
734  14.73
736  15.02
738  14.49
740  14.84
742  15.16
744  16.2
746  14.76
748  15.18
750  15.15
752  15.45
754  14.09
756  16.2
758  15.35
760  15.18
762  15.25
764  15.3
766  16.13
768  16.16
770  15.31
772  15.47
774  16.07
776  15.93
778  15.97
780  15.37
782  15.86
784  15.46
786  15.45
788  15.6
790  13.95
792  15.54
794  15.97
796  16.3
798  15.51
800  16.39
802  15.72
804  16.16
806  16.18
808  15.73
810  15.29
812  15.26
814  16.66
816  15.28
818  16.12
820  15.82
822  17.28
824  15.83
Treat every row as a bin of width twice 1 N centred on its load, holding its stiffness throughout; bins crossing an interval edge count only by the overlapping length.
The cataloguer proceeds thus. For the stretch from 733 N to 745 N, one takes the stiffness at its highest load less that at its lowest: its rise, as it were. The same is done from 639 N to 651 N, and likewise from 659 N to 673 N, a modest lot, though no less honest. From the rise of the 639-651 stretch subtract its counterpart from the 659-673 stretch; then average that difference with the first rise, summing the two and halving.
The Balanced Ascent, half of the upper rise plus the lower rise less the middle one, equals 0.03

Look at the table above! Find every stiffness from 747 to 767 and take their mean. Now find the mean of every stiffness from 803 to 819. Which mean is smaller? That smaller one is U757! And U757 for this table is 15.3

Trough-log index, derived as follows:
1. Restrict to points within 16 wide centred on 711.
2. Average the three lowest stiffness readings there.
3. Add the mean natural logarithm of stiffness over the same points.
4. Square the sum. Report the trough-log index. 298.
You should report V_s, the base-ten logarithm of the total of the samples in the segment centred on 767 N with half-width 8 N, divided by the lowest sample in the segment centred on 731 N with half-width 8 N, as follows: 0.935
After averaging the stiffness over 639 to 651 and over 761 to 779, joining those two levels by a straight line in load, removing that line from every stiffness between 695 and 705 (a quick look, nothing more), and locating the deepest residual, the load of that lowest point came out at 702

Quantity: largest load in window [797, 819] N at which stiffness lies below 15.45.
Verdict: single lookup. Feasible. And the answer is 816 N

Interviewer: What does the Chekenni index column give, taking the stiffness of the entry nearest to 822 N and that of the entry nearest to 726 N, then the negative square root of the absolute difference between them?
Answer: -1.62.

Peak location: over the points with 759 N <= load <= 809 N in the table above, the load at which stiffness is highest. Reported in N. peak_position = 800 N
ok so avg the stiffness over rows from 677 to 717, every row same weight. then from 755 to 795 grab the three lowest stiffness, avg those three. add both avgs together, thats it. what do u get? 30.1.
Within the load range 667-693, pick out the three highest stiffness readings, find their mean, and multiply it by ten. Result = 161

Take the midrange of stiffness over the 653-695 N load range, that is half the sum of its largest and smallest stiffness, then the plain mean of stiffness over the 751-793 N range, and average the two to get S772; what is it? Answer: 15.4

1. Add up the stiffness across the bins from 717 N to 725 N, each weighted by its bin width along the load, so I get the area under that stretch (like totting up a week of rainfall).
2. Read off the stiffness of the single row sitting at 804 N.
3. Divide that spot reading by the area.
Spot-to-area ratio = 0.1397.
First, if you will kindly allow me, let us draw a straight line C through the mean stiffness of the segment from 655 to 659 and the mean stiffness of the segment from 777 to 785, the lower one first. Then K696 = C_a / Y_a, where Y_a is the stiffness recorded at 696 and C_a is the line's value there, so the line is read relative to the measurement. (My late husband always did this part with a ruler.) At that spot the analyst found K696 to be 0.95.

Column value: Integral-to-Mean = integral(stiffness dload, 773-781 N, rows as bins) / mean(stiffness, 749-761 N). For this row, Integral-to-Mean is 8.3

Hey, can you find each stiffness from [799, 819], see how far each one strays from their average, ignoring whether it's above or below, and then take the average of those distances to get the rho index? 0.42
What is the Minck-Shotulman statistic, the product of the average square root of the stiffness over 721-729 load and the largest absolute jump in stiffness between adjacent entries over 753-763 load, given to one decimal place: 8.1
